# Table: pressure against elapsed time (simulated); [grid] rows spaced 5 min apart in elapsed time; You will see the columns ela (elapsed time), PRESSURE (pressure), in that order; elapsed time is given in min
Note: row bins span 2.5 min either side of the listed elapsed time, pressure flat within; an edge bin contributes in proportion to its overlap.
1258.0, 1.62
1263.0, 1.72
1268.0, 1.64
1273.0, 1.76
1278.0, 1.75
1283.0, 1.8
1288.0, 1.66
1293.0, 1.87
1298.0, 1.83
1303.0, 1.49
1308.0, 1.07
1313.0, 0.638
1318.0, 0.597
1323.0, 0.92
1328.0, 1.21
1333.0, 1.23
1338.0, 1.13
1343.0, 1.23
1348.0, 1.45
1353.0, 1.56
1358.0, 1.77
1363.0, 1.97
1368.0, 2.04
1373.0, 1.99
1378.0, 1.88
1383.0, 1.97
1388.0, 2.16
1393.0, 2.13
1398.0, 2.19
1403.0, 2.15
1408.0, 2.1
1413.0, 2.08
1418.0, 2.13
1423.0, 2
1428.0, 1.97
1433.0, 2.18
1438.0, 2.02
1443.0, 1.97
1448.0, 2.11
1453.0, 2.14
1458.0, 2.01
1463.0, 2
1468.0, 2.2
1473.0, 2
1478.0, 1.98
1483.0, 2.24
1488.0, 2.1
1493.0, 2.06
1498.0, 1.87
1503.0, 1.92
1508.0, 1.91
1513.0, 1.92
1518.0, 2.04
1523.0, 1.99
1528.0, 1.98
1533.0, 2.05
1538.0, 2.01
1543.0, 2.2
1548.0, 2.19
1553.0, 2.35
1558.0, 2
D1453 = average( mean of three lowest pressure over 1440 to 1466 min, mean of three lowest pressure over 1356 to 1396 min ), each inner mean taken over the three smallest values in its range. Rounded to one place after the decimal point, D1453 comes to 1.9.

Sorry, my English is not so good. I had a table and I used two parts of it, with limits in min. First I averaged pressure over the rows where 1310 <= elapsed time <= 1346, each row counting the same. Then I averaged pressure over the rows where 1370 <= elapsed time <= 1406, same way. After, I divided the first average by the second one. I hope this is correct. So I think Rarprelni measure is 0.48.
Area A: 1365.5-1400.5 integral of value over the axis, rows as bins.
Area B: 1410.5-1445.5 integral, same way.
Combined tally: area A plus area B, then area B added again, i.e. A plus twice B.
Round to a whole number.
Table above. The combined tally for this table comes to 215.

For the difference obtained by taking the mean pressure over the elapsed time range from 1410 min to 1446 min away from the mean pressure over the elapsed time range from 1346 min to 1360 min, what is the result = -0.46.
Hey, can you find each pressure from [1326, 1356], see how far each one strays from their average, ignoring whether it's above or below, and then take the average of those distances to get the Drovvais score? 0.14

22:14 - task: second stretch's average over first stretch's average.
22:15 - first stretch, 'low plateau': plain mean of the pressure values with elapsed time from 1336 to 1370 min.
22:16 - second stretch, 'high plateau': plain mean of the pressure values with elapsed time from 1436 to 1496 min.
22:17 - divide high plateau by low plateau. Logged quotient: 1.30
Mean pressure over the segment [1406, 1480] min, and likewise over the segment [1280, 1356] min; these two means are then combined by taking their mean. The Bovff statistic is 1.69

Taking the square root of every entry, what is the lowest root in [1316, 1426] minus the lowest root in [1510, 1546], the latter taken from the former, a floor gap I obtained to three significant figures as -0.613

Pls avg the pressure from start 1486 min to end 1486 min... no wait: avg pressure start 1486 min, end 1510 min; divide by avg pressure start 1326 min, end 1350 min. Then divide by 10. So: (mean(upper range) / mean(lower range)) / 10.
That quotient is 0.158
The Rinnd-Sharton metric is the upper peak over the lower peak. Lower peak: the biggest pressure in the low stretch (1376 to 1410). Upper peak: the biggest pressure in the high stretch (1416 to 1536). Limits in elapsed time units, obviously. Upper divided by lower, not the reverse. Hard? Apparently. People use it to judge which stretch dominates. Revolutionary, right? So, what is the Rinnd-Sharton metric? 1.023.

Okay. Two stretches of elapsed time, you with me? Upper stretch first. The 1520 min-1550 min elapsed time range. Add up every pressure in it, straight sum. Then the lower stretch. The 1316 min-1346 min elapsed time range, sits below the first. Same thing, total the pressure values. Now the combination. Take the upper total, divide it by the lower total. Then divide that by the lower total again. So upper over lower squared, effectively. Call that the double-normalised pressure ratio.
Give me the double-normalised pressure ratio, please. 0.31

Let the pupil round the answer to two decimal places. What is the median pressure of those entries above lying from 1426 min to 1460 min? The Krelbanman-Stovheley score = 2.02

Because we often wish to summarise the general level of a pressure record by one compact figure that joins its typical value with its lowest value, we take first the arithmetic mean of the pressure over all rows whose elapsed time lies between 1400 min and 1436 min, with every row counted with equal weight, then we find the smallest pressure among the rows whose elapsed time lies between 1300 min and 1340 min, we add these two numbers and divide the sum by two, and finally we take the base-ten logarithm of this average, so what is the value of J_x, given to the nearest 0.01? 0.13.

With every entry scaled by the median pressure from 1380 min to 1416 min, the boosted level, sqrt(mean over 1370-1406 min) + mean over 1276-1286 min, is 1.82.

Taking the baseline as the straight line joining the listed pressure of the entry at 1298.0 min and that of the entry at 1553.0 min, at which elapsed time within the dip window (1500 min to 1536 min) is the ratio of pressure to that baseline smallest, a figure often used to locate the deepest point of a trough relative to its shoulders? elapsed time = 1508.0 min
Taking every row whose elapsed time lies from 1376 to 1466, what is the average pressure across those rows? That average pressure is 2.1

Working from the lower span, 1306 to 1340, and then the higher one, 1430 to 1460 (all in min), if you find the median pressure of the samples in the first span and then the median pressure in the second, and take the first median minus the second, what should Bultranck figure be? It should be -1.0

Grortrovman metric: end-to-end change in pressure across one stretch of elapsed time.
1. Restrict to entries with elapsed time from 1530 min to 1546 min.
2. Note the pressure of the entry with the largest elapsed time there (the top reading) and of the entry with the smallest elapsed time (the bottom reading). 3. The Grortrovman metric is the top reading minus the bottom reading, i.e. 0.15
